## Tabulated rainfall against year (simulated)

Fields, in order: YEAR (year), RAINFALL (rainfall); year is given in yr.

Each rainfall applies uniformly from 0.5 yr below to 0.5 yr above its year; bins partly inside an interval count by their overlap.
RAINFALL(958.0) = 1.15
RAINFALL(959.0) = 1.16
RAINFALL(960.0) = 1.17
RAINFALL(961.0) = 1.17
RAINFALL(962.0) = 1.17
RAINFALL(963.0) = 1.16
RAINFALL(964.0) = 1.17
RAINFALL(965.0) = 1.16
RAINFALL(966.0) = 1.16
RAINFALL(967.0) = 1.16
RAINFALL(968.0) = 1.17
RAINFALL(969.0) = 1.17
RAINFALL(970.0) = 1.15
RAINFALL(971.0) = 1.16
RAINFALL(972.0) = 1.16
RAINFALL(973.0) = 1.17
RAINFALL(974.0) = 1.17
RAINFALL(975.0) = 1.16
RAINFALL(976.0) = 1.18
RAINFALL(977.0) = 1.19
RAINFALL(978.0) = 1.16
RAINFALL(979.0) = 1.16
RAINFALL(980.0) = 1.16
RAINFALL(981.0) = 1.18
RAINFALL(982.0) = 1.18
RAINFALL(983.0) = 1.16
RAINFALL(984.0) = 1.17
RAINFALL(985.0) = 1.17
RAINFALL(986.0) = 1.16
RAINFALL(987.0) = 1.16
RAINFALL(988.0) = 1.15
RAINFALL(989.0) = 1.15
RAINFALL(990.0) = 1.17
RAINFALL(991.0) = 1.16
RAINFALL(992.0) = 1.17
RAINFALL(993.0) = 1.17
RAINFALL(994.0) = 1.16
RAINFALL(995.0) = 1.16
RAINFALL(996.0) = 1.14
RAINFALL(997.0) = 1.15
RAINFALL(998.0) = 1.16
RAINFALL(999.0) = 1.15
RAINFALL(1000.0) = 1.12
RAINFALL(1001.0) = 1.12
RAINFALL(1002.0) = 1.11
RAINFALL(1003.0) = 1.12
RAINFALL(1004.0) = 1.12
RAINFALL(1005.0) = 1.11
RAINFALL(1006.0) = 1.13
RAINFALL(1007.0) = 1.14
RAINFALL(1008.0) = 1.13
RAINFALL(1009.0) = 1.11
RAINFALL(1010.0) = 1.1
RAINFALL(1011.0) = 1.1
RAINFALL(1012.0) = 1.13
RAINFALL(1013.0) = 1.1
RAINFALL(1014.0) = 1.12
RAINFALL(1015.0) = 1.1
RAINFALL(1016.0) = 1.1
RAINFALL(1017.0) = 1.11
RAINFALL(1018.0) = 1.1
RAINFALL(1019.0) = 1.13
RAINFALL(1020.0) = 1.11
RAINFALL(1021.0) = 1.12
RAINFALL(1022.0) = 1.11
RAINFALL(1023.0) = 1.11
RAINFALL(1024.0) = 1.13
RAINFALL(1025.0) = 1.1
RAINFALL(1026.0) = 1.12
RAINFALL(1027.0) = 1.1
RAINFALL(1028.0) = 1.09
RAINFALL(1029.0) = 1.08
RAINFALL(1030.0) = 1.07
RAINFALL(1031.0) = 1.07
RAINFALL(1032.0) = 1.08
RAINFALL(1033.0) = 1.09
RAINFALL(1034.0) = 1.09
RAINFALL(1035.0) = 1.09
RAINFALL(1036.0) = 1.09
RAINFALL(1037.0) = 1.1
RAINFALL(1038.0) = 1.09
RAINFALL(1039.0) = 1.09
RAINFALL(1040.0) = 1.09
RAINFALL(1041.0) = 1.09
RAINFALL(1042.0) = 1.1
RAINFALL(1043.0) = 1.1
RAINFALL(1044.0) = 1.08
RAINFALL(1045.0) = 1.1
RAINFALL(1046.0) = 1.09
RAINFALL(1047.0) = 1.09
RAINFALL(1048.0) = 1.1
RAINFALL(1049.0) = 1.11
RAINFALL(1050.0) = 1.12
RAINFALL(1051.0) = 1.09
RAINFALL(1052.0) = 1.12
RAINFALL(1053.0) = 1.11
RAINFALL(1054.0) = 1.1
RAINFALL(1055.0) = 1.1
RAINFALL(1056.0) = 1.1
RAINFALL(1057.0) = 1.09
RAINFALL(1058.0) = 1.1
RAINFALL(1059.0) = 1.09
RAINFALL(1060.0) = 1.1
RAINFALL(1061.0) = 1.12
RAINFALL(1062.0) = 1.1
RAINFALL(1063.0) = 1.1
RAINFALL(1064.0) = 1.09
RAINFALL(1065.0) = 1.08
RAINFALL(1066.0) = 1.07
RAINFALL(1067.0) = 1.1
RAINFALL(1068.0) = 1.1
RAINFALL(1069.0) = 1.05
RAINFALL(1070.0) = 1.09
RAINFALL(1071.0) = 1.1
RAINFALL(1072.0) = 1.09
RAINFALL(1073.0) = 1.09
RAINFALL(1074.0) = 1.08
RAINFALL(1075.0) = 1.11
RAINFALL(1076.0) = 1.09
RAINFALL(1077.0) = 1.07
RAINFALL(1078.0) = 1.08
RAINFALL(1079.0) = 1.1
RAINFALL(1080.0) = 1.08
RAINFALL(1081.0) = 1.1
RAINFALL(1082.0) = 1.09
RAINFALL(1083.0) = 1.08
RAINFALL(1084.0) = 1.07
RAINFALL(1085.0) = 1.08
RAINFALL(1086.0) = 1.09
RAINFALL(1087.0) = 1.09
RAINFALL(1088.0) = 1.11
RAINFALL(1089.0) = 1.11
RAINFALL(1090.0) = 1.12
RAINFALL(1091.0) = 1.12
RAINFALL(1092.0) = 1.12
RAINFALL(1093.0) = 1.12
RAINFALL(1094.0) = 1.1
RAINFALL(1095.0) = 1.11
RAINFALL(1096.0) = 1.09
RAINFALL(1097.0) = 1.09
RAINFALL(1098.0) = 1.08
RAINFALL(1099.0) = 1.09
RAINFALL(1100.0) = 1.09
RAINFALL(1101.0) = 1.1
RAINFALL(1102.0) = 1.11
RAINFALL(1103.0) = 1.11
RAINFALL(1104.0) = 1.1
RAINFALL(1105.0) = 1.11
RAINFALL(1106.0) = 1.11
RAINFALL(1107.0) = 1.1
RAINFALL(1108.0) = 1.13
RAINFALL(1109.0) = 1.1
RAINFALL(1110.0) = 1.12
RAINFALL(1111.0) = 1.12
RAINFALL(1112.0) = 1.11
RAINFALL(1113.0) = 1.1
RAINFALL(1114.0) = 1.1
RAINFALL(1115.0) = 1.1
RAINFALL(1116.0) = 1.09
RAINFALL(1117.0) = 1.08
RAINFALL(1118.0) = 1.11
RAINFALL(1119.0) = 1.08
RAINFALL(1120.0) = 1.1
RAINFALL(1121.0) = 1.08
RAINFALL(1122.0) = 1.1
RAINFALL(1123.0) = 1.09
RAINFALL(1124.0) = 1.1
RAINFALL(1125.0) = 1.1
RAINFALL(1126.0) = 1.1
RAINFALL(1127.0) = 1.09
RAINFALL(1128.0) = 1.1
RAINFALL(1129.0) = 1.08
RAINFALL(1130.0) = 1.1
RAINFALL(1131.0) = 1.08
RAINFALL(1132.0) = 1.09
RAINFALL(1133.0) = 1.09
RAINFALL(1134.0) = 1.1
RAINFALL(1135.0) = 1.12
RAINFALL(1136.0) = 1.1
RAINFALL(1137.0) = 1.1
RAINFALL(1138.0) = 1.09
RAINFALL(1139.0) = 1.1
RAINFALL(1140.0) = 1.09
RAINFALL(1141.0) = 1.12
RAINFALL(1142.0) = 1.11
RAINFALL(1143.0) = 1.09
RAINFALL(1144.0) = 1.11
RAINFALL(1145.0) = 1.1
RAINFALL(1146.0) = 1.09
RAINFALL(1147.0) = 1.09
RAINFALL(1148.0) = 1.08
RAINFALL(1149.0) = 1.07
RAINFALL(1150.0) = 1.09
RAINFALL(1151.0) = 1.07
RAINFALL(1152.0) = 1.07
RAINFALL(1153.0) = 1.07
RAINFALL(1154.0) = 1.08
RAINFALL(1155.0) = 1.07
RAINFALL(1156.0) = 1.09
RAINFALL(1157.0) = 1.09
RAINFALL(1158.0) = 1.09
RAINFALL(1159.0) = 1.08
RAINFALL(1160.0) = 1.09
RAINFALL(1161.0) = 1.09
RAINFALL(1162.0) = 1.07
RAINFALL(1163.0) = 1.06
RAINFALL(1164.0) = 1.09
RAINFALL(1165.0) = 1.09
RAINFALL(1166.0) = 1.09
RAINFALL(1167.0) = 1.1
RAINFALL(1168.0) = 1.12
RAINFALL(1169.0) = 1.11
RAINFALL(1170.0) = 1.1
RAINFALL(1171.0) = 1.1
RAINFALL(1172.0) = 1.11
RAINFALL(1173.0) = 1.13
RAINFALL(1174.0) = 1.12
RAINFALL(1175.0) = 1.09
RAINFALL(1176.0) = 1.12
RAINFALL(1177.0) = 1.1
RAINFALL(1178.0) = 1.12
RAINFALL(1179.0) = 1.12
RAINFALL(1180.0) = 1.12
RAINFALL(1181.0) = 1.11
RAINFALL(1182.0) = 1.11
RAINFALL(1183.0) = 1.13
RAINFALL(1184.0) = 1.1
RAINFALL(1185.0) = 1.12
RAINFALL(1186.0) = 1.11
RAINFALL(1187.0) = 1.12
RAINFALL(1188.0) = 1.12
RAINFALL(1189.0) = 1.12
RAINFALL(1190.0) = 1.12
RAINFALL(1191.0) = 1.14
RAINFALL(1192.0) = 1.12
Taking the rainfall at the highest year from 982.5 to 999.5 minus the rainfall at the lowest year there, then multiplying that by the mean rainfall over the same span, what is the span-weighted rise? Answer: -0.012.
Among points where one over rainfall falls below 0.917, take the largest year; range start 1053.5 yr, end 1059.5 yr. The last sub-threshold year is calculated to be 1058.0 yr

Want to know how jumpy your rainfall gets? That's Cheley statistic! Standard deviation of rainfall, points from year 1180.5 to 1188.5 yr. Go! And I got 0.009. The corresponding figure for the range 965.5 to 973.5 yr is 0.007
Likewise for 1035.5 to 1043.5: 0.005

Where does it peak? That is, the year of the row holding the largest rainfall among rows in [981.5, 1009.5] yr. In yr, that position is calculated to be 982.0 yr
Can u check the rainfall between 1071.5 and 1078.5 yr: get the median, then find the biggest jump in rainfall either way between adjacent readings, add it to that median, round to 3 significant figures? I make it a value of 1.12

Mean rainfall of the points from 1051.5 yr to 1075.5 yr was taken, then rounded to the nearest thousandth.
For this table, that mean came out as 1.095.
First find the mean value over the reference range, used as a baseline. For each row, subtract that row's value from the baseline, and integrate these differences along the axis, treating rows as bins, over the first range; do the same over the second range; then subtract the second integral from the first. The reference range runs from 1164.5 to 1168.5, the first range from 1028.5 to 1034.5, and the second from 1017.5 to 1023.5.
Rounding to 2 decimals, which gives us 0.20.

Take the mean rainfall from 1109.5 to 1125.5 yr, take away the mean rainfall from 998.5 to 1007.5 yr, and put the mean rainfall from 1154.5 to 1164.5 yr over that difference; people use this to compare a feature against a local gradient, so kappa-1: -42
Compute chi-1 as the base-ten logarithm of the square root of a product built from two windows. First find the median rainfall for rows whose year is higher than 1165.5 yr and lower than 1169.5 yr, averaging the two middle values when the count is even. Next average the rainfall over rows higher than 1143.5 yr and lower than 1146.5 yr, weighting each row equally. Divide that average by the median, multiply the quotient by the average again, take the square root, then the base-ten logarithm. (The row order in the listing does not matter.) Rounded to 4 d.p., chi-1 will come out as 0.0197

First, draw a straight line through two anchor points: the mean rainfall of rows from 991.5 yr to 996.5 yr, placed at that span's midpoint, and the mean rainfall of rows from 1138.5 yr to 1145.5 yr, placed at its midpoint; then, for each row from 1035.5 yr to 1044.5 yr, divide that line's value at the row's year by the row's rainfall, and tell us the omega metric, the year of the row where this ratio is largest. 1044.0 yr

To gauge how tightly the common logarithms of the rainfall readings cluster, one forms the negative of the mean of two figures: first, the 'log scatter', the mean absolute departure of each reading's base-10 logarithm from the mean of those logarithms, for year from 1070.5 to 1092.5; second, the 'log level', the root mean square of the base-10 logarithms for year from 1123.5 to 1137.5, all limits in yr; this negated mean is -0.0227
